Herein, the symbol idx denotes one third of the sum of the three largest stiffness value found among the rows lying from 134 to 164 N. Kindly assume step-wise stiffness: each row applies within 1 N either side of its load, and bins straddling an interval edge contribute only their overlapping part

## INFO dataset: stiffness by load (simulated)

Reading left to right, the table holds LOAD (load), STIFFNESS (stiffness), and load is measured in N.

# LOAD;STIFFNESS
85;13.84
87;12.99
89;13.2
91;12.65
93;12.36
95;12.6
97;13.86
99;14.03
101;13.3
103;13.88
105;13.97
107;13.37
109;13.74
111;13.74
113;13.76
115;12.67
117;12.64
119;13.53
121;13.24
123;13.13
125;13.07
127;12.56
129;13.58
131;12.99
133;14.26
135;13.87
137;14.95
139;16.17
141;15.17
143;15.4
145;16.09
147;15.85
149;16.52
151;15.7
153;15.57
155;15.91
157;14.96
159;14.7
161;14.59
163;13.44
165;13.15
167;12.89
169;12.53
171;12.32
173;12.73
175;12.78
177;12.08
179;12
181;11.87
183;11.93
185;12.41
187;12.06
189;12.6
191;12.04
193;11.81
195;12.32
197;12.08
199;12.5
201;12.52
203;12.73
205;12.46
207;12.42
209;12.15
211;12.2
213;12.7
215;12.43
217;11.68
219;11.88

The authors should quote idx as 16.3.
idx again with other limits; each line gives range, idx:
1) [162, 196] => 13.2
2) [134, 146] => 15.9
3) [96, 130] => 14.0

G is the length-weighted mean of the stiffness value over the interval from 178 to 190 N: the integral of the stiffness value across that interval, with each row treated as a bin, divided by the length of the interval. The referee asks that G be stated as 12.1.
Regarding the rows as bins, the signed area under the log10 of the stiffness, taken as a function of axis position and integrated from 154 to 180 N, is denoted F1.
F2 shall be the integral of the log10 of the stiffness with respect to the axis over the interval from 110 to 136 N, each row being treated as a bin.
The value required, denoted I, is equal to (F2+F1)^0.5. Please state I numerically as 7.65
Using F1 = 29.3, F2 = 29.2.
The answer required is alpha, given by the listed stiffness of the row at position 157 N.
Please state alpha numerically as 14.96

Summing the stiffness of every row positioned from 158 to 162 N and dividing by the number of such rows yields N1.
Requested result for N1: 14.6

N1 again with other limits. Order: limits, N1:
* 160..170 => 13.3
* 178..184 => 11.9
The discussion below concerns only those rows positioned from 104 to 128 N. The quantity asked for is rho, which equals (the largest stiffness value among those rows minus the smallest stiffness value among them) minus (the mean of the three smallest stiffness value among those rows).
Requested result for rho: -11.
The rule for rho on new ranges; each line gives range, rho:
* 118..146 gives -9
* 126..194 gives -7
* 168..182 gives -11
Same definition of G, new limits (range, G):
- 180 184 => 11.9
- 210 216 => 12.4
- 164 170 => 12.9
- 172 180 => 12.4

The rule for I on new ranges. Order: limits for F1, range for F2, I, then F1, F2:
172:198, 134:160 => 7.69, 28.2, 30.9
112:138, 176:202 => 7.58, 29.3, 28.2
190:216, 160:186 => 7.55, 28.4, 28.7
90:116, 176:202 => 7.58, 29.3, 28.2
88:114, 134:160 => 7.76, 29.3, 30.9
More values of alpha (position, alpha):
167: 12.89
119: 13.53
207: 12.42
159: 14.7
